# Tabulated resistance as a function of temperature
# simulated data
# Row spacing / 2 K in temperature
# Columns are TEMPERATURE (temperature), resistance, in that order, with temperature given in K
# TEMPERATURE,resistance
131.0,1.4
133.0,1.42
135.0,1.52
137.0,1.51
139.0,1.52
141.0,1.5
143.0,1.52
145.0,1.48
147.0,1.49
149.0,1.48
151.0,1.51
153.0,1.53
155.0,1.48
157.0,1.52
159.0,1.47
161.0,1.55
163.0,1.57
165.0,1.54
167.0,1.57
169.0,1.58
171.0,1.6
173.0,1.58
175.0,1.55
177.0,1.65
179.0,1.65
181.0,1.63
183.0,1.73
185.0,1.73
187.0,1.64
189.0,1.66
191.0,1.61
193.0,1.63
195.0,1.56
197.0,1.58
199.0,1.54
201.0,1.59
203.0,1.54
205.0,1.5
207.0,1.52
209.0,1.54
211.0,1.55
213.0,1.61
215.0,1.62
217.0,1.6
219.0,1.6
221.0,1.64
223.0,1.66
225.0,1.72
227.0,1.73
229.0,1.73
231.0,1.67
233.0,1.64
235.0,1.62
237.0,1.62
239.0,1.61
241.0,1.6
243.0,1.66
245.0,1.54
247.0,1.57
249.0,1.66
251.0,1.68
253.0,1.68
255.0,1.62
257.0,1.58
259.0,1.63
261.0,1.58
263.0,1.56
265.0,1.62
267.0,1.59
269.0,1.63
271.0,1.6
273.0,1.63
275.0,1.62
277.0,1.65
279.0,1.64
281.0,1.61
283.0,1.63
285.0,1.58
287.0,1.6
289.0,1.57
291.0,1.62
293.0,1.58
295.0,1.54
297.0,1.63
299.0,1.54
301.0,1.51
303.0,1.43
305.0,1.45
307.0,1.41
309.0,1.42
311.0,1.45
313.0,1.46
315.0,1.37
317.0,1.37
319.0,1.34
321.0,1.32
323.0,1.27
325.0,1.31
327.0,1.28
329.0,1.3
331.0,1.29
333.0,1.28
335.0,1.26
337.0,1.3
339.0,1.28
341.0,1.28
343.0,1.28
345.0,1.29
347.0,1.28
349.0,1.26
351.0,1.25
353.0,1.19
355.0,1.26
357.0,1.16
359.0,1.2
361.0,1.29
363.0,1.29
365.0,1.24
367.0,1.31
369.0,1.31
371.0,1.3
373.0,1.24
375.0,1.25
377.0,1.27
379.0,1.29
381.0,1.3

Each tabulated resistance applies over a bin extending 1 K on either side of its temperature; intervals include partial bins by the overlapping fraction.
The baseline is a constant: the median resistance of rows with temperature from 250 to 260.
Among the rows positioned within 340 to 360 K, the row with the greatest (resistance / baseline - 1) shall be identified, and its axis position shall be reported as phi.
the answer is 345.0 K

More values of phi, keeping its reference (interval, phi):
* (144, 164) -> 163.0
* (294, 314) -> 297.0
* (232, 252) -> 251.0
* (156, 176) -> 171.0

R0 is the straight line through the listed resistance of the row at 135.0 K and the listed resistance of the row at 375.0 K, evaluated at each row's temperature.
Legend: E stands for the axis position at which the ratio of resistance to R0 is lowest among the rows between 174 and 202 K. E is 175.0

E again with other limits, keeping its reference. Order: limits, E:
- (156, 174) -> 159.0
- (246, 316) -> 315.0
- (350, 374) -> 357.0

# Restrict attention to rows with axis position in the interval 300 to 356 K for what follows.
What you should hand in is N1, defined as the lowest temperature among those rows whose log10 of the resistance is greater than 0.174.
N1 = 301.0 K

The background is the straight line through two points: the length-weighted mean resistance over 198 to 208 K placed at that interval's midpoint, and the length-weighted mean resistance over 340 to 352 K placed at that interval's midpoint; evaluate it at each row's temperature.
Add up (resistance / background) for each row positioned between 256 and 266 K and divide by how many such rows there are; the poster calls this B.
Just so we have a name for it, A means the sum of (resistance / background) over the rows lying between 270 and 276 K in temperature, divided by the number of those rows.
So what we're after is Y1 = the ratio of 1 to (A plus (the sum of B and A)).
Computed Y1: 0.293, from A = 1.15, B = 1.11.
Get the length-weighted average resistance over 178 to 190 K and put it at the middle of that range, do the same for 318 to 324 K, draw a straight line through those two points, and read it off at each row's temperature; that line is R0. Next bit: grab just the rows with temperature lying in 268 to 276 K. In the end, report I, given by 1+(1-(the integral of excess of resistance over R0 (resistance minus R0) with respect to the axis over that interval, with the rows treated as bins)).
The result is 0.6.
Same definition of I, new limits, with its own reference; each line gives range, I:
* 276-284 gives 0.3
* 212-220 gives 1.8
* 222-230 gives 0.8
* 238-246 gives 1.3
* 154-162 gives 3.9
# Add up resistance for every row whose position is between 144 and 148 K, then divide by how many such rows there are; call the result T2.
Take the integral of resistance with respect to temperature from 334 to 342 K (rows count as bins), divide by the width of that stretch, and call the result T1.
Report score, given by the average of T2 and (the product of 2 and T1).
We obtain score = 2.02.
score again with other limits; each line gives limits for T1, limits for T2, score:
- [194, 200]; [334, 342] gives 2.20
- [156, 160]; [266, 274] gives 2.30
